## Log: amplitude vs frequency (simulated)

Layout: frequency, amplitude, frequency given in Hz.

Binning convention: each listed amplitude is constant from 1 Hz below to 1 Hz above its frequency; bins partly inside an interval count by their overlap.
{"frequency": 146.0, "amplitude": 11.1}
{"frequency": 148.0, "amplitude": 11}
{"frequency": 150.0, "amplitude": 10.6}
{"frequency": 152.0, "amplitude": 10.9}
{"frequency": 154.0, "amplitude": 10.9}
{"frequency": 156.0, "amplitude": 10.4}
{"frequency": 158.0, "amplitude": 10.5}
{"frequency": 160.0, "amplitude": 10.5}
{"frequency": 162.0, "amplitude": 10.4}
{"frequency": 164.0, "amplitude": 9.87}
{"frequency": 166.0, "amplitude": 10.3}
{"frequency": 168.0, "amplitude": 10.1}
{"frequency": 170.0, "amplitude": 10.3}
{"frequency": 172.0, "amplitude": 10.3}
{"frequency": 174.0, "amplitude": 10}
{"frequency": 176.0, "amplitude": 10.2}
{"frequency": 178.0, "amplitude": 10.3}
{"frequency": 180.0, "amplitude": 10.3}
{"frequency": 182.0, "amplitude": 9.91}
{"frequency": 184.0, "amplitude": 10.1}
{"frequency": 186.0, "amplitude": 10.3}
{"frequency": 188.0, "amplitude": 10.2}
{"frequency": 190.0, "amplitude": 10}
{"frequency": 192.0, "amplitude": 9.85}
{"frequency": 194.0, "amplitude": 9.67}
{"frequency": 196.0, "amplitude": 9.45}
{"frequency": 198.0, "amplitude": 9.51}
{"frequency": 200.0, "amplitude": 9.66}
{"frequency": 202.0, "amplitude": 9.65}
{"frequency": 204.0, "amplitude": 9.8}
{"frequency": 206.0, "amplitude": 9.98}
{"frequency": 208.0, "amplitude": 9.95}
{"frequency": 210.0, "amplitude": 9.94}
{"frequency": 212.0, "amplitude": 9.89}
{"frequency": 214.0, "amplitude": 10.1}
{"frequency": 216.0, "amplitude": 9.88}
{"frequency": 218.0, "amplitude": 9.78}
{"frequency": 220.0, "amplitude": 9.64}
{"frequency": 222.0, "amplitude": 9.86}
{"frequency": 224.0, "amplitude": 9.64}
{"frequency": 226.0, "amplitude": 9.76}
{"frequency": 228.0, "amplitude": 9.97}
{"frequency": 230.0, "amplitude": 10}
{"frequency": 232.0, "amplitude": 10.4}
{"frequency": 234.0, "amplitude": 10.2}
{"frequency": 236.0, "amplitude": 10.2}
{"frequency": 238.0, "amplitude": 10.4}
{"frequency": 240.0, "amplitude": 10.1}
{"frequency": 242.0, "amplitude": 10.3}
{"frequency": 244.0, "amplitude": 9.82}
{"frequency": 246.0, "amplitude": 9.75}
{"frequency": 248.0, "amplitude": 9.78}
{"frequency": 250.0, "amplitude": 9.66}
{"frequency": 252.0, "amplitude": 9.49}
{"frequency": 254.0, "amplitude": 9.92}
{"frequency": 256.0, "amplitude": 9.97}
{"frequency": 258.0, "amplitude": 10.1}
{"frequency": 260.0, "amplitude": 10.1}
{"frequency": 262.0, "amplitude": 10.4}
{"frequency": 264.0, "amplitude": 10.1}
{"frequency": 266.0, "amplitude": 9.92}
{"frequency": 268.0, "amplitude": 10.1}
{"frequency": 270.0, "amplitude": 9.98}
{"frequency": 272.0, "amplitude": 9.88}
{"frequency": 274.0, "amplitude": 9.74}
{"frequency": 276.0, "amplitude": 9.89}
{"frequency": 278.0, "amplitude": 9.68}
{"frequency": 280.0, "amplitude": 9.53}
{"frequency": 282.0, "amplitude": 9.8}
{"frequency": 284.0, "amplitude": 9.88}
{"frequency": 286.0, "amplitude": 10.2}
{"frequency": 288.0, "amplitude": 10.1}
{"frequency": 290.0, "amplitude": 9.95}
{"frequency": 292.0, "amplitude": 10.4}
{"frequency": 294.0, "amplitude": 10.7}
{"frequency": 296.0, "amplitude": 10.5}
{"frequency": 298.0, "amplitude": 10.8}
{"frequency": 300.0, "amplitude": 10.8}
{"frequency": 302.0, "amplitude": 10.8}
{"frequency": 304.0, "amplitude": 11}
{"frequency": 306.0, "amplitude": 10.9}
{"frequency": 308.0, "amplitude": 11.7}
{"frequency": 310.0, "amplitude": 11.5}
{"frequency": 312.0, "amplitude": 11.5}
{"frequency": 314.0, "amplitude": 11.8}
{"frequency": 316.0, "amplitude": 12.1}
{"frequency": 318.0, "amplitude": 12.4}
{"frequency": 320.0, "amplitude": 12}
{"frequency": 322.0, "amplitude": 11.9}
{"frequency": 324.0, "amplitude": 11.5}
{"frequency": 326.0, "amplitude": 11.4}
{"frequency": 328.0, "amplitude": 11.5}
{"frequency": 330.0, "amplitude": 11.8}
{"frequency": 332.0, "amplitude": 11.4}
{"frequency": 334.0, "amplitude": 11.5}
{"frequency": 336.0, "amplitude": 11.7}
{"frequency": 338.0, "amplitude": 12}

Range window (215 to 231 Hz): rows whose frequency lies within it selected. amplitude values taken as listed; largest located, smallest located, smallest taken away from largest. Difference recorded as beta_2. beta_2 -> 0.36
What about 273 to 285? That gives 0.36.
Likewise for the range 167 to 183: 0.39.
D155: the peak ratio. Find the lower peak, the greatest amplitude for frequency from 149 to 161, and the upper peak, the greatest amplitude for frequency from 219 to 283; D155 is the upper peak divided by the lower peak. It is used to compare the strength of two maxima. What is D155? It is 0.95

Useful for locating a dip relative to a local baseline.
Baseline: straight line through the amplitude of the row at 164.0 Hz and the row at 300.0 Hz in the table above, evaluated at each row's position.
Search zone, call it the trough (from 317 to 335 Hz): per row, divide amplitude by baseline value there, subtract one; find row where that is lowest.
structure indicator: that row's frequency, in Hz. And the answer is 332.0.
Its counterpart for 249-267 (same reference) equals 252.0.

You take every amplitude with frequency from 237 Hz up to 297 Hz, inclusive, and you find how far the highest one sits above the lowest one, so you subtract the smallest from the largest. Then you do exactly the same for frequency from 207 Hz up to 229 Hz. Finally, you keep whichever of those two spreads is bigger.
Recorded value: 1.2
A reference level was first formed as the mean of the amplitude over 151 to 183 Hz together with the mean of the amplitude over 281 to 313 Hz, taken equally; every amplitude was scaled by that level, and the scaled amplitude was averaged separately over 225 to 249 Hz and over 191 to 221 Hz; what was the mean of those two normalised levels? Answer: 0.946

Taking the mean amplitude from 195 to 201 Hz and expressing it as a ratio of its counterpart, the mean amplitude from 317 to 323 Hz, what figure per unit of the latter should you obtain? 0.79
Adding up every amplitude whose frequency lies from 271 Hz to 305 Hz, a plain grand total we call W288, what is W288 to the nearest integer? 174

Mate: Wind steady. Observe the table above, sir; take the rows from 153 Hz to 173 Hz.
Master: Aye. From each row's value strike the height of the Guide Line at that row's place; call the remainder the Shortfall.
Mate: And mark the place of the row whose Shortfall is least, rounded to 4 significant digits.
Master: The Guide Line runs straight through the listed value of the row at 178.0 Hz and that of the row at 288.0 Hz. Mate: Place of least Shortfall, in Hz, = 164.0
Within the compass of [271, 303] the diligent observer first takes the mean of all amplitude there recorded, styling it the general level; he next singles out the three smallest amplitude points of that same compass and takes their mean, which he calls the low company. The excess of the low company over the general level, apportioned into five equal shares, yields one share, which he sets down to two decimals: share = -0.10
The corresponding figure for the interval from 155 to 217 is -0.10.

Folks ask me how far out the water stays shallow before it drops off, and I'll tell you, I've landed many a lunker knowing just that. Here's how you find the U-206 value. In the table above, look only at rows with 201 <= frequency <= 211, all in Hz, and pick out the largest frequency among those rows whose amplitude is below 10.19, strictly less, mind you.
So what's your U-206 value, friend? 210.0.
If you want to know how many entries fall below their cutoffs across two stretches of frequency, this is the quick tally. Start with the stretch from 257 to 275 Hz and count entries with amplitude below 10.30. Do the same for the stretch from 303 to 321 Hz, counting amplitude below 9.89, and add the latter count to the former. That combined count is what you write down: 8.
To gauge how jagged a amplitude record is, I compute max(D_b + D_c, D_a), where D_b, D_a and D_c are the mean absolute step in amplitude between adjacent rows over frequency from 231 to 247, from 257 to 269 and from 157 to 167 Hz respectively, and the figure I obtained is 0.47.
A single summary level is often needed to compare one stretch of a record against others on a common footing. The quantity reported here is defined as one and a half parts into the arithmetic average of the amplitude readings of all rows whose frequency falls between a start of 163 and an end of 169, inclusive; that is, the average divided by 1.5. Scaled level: 6.7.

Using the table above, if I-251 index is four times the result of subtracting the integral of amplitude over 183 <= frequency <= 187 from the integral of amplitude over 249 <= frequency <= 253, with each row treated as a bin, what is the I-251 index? -10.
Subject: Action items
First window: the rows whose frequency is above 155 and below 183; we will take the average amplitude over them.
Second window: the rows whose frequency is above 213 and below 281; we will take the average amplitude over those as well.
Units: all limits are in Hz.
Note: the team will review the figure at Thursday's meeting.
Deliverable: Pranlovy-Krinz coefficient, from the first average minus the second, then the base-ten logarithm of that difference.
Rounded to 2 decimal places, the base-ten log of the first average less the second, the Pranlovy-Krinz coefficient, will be -0.52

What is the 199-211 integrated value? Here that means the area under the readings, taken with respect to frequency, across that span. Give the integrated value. 118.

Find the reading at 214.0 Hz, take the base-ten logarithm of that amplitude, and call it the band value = 1.00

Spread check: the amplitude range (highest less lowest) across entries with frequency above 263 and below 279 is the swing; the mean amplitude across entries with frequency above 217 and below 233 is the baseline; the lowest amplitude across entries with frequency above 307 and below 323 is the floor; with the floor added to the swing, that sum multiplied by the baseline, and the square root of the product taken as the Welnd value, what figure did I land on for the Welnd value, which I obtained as 10.85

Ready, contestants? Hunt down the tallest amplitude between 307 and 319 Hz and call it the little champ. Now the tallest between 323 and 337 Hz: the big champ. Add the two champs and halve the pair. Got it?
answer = 12.1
